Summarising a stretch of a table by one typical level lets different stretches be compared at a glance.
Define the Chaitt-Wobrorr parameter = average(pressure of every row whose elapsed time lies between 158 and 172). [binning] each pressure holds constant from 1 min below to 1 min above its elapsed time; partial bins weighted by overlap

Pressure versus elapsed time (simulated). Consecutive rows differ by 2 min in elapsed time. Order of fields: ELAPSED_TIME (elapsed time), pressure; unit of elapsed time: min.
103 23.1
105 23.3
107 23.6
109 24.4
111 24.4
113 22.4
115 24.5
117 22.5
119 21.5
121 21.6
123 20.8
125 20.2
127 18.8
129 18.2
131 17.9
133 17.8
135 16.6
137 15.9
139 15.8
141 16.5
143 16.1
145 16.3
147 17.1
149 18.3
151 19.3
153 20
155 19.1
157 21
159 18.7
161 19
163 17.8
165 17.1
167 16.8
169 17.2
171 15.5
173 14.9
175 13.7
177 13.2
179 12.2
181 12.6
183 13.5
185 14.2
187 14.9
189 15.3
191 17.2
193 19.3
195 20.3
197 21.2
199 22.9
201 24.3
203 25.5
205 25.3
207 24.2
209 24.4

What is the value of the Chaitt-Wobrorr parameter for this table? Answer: 17.4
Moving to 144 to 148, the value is 16.7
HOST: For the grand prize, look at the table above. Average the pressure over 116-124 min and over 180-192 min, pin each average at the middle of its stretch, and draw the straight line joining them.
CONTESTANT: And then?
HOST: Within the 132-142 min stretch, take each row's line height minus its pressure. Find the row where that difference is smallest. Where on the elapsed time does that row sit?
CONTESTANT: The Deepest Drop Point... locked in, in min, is 133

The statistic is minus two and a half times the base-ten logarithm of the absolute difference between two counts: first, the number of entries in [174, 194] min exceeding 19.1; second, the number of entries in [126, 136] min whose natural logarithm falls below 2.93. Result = -1.2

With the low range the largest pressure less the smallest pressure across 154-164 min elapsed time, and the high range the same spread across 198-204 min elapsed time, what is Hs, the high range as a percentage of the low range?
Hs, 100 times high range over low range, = 81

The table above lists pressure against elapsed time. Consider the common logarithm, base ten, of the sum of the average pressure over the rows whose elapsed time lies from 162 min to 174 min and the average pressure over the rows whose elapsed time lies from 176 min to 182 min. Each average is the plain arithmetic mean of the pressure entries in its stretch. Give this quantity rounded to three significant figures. 1.47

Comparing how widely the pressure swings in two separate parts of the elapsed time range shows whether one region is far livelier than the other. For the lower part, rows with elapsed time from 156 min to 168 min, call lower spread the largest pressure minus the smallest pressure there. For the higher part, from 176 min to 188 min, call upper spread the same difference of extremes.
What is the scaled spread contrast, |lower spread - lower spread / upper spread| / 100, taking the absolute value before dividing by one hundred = 0.026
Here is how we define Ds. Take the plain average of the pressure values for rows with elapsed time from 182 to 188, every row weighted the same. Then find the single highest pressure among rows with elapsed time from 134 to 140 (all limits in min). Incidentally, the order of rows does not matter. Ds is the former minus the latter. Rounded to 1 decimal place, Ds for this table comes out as -2.4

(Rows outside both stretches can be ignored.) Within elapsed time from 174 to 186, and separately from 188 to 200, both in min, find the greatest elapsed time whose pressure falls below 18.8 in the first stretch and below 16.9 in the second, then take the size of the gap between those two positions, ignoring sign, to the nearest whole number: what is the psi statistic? 4 min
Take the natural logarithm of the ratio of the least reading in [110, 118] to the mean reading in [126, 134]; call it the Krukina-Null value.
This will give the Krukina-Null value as 0.21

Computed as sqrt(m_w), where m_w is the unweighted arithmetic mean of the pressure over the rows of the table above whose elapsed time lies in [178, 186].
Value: 3.6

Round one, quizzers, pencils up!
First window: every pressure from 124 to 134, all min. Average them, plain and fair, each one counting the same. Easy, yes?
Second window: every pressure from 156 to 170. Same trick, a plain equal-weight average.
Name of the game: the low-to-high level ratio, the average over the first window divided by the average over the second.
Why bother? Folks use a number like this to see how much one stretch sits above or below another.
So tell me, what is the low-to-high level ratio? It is 1.0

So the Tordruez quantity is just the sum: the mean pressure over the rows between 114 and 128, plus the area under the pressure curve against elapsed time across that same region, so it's 321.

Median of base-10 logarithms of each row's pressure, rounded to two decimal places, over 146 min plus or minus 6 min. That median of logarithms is 1.23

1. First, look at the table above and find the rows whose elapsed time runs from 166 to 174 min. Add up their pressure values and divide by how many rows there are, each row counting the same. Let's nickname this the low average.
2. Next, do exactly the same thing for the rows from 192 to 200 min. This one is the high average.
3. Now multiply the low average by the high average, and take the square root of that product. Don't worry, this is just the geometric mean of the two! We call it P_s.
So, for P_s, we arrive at 18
